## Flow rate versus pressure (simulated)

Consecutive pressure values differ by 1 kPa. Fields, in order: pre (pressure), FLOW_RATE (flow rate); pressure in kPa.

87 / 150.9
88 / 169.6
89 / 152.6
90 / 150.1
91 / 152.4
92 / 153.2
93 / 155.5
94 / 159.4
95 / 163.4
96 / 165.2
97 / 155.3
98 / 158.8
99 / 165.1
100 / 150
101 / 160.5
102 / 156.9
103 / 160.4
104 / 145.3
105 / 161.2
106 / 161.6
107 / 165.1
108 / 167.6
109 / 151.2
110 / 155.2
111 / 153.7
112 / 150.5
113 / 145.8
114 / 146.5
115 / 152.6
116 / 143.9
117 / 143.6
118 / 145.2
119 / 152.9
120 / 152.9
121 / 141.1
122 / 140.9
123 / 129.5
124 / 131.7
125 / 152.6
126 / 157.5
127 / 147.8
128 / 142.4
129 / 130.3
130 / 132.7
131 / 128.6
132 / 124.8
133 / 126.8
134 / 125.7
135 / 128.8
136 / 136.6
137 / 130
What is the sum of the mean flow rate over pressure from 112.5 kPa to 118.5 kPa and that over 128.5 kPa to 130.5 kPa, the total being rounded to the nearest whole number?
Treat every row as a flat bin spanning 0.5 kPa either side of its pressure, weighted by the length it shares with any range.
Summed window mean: 278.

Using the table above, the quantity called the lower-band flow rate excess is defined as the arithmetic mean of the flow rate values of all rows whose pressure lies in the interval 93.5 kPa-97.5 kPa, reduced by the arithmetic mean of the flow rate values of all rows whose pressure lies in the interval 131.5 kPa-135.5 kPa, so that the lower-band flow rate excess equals 34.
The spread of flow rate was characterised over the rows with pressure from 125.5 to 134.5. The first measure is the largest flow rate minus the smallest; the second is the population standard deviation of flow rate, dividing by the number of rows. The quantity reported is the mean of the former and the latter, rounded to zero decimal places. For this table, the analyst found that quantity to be 22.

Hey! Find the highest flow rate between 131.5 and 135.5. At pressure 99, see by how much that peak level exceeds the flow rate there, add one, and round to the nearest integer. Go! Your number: -35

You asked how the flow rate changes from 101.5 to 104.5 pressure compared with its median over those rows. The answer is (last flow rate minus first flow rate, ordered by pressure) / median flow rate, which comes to -0.07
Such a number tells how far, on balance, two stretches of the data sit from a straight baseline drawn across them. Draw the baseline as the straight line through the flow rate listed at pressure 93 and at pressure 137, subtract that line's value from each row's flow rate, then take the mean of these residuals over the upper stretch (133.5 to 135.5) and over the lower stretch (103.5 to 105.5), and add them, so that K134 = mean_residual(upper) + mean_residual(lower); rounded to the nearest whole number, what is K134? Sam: 0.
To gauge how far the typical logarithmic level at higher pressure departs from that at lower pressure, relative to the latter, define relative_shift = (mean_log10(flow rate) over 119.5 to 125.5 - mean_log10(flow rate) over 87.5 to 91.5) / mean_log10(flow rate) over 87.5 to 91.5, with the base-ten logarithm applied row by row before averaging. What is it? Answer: -0.020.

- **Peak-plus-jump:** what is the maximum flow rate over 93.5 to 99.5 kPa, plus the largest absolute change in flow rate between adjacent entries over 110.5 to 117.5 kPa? 174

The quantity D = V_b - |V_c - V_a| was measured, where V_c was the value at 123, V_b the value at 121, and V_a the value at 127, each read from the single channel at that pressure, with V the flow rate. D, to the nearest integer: 123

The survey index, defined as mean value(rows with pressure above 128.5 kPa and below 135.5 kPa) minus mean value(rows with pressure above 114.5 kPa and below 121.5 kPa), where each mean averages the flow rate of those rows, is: -19.2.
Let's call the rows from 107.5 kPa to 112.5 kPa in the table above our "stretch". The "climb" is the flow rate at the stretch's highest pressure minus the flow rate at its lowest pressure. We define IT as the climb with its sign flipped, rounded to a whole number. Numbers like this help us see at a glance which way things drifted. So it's 17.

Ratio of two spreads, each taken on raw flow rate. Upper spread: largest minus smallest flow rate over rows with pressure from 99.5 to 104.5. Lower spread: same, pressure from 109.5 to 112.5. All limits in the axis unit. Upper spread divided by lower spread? 3.23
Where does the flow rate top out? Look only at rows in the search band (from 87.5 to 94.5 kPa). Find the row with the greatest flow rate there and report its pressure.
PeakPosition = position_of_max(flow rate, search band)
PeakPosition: 88 kPa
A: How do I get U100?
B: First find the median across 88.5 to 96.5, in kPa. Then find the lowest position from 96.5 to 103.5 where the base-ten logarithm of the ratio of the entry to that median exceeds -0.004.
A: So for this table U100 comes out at 97 kPa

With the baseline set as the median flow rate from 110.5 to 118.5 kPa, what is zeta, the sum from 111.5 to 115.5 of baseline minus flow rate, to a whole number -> -11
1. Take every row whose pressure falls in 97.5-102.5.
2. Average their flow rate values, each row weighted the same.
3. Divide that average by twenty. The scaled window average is 7.9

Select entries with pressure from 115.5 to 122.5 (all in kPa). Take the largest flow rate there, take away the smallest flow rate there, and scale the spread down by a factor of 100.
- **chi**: 0.120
